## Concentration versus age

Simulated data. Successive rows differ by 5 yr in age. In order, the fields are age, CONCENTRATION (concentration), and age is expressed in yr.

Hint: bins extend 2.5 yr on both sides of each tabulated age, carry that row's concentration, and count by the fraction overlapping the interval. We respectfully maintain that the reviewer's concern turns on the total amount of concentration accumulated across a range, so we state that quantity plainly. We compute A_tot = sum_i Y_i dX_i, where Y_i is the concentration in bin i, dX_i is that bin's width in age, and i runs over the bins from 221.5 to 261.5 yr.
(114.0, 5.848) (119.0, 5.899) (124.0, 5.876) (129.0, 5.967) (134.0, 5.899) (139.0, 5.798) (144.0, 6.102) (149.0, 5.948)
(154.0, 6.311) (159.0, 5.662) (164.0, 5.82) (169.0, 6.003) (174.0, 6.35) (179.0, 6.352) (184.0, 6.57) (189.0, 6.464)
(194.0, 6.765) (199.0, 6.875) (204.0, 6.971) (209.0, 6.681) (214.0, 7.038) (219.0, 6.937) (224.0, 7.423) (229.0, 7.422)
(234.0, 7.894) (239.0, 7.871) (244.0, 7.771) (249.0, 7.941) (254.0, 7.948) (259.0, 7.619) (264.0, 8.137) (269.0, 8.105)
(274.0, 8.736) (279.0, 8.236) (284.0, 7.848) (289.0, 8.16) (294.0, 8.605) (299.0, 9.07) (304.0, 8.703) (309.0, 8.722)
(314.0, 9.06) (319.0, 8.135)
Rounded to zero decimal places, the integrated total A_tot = 309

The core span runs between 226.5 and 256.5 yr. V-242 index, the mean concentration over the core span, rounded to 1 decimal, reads 7.8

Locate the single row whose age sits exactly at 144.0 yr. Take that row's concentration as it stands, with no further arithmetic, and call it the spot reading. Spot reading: 6.102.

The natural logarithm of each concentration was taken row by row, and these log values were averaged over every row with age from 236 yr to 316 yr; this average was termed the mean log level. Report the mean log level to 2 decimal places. 2.11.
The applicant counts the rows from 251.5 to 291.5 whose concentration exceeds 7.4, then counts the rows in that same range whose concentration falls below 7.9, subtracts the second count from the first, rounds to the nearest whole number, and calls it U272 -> 6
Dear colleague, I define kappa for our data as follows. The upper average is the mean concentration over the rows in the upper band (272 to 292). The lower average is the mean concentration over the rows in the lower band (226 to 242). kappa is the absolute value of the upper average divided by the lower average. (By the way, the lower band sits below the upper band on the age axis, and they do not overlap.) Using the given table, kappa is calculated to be 1.07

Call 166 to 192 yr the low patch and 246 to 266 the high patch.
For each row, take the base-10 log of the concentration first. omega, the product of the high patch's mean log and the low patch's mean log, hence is 0.72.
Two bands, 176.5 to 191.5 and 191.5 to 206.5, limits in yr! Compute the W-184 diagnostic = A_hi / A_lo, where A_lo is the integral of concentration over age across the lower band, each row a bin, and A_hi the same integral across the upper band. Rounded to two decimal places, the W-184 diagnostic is 1.06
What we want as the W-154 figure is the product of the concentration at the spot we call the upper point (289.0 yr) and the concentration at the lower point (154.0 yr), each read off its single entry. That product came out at 51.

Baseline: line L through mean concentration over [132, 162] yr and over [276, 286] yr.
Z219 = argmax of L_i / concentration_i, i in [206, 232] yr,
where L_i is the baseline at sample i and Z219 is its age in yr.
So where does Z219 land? 209.0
